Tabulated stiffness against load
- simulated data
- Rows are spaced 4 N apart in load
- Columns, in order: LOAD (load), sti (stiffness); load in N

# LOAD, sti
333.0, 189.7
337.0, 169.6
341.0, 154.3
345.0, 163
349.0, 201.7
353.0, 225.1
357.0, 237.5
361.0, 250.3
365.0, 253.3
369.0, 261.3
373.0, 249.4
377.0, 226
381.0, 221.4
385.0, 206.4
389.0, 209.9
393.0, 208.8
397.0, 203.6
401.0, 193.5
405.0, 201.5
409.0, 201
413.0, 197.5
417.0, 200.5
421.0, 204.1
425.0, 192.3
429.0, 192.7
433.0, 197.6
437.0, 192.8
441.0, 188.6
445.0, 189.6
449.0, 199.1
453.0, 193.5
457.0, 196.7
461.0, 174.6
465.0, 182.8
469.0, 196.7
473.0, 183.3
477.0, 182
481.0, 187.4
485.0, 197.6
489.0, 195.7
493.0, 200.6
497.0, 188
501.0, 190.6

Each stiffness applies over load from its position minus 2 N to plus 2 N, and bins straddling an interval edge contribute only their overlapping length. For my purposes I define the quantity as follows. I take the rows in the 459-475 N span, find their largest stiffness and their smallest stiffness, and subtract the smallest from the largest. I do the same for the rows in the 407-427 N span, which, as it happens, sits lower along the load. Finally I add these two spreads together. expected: 34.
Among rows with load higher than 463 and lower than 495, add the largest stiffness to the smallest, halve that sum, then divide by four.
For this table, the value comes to 47.8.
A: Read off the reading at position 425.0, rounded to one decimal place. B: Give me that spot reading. 192.3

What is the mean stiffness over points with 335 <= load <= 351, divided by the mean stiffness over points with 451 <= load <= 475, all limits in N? 0.92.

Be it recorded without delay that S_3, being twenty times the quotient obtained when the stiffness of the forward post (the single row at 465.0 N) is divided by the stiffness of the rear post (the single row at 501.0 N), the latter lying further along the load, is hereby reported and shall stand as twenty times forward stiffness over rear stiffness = 19.2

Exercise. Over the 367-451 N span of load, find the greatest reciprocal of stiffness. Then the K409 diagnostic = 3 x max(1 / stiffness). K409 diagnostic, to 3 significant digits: 0.0159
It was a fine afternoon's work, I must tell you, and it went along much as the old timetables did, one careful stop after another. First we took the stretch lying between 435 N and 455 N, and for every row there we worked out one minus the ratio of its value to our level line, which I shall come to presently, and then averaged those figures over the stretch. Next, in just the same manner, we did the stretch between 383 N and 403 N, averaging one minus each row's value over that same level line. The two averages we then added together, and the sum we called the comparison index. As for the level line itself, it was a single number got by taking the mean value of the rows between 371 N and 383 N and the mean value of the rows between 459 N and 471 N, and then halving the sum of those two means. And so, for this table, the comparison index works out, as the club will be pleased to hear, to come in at 0.095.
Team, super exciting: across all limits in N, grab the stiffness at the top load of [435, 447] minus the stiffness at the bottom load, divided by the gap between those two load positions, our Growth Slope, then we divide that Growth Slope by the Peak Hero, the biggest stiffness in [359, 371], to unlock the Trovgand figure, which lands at -0.002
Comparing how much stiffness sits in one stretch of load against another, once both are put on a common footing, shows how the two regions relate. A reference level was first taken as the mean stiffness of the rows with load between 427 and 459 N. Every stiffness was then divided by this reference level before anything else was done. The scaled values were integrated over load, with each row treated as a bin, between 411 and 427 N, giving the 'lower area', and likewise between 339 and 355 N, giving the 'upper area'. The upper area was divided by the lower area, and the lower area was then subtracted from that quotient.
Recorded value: -15.5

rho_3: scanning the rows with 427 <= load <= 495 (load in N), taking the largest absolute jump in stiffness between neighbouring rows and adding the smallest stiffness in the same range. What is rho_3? 197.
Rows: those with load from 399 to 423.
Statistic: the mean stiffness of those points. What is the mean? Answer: 200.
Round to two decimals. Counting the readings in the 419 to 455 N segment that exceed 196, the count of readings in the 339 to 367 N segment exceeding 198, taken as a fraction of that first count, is 1.67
